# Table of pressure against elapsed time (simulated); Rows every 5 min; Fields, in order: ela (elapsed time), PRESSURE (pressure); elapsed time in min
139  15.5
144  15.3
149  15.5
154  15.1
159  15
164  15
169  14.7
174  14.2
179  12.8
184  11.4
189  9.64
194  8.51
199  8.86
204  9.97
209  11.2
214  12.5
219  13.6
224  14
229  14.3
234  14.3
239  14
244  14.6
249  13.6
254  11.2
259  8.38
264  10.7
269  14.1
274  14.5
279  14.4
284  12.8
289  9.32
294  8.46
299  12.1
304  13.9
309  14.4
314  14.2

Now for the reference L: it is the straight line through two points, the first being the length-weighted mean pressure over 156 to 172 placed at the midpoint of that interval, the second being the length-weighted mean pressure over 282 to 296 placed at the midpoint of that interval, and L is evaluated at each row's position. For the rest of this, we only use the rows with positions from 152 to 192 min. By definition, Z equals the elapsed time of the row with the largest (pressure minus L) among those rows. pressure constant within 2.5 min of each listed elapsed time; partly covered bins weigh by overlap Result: 164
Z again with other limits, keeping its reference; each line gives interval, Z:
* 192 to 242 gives 234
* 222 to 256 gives 244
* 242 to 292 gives 279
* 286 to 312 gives 309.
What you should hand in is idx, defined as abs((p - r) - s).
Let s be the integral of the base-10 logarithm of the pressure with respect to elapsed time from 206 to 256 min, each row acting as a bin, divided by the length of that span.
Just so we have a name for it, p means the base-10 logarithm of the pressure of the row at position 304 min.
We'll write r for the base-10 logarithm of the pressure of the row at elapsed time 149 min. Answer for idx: 1.17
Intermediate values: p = 1.14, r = 1.19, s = 1.122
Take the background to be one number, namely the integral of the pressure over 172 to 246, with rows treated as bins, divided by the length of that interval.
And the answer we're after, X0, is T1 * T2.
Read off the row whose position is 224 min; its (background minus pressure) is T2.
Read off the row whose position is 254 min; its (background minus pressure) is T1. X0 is -2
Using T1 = 1.0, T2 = -1.8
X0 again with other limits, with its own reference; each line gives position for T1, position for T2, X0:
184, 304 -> -1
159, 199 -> -9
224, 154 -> 5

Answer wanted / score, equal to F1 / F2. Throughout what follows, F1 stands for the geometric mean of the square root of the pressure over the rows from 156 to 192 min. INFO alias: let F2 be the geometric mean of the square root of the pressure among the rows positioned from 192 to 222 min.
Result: 1.11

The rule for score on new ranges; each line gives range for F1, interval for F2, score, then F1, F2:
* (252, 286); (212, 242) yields 0.94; 3.48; 3.71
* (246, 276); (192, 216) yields 1.08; 3.44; 3.18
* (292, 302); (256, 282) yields 0.91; 3.18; 3.48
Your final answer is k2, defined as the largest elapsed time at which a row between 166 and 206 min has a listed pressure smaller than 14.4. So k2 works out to 204 min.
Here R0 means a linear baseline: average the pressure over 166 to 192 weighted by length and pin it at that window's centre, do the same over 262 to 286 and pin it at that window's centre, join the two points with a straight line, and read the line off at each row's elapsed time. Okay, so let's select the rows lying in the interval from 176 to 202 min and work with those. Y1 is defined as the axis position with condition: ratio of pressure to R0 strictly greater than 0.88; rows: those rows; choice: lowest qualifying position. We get 179 min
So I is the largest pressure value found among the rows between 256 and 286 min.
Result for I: 14.5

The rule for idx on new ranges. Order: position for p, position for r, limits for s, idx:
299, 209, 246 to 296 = 1.03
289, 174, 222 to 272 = 1.29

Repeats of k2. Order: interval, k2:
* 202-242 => 239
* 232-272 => 269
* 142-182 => 179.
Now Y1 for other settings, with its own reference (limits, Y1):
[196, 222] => 214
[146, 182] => 149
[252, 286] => 269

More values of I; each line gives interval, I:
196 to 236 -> 14.3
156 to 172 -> 15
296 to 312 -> 14.4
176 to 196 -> 12.8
